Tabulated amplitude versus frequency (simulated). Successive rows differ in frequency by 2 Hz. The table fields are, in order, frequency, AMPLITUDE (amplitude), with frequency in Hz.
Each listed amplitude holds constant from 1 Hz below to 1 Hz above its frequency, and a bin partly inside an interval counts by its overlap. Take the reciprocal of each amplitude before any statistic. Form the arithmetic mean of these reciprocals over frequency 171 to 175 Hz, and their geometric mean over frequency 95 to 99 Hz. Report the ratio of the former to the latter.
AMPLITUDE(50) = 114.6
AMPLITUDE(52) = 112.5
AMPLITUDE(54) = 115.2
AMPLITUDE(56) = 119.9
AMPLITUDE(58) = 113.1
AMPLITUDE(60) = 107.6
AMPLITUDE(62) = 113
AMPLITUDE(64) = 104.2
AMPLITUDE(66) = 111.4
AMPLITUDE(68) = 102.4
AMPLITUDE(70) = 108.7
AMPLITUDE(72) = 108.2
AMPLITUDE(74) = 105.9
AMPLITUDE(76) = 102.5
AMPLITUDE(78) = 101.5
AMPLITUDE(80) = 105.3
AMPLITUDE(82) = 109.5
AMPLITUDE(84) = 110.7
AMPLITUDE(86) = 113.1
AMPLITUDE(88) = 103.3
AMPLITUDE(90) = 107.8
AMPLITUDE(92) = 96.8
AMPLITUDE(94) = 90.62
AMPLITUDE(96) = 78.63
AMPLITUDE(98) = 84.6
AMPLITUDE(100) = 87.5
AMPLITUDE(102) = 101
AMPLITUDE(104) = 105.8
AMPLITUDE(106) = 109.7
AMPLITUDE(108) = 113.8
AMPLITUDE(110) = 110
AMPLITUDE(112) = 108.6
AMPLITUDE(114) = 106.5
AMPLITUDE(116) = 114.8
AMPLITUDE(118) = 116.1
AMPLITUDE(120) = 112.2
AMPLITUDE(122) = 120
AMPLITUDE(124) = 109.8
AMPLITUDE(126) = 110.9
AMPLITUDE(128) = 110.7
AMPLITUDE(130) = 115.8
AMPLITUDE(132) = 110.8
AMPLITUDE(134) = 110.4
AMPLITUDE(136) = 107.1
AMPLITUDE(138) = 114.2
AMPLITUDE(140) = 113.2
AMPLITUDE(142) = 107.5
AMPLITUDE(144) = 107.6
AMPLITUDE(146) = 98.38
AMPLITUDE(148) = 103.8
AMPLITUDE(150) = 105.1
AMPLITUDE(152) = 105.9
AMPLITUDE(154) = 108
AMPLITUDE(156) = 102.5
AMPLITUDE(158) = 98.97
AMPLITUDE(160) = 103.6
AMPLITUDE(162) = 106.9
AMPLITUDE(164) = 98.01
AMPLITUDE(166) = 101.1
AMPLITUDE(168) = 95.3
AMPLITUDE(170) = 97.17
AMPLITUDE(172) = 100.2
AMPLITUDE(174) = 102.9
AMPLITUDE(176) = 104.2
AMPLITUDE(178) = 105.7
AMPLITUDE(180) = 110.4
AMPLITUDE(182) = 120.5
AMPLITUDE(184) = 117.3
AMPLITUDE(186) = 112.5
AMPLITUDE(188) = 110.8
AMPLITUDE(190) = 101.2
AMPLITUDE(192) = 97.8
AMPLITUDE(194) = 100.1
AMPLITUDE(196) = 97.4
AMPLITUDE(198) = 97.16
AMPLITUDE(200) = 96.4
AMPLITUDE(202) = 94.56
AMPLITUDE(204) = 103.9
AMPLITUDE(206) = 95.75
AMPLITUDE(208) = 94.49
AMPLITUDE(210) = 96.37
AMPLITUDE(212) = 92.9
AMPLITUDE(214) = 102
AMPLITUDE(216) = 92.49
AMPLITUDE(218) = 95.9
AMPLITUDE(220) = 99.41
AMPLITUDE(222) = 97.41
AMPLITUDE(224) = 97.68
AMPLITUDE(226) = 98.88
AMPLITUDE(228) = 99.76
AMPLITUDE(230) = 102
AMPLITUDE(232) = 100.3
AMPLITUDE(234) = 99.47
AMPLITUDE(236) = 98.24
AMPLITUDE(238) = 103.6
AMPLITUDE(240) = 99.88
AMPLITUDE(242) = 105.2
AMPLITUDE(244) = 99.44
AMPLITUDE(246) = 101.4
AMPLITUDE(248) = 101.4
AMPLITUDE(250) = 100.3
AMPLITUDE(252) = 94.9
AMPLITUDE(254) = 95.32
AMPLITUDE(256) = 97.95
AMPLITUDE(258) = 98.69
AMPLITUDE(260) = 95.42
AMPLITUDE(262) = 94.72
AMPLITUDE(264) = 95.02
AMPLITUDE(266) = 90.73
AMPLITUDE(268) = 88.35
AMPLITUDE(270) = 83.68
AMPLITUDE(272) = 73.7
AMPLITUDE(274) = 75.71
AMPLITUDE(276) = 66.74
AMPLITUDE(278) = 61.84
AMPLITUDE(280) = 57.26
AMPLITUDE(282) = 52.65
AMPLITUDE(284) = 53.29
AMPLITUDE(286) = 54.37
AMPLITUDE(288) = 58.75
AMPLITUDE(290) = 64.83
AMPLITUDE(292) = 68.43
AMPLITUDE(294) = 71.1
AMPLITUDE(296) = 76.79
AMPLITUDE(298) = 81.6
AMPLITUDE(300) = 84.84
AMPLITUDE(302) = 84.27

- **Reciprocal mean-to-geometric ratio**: 0.80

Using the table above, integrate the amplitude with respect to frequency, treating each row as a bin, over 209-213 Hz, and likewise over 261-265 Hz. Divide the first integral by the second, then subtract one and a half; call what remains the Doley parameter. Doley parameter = -0.50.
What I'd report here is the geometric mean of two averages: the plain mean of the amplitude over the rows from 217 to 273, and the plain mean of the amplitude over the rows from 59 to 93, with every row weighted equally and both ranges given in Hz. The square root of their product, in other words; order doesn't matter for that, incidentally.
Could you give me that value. 102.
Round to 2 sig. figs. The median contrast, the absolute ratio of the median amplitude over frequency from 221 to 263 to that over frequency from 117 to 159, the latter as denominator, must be 0.91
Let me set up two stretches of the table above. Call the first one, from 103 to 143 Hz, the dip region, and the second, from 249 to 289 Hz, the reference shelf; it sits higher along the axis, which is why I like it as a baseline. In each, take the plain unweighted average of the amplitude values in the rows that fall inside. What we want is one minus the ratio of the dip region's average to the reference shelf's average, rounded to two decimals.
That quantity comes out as -0.40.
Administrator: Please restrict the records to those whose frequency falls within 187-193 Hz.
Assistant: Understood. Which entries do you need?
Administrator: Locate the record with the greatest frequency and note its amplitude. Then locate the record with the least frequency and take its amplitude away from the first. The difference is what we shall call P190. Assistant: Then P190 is -13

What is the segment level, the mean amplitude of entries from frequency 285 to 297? 66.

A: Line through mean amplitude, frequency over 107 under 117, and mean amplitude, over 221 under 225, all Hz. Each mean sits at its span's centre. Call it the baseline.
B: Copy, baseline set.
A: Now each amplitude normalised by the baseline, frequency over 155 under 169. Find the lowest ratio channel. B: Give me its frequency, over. 168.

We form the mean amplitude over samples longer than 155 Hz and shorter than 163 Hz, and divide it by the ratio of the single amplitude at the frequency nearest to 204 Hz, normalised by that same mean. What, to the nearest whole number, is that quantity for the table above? 102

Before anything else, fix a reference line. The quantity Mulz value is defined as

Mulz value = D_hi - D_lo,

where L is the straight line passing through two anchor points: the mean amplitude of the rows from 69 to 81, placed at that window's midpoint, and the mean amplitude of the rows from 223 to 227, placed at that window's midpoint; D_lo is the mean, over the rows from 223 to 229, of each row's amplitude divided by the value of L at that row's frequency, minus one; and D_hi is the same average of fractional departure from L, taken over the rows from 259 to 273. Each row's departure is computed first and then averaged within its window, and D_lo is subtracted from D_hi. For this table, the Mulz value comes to -0.08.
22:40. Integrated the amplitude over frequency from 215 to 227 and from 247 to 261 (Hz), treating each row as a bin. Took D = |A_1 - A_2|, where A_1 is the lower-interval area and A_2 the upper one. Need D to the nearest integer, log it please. 204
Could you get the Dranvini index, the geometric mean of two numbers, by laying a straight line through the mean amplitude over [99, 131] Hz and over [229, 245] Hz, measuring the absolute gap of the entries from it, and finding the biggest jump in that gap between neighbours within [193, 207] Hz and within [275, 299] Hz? 7.2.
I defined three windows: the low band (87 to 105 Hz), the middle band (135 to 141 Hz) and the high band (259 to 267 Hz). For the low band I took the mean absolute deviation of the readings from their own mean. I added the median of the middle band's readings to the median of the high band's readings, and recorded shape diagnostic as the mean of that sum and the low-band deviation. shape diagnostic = 108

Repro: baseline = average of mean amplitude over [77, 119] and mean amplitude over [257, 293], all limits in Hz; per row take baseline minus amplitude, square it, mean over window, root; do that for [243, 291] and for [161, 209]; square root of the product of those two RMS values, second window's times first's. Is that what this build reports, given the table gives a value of 17.2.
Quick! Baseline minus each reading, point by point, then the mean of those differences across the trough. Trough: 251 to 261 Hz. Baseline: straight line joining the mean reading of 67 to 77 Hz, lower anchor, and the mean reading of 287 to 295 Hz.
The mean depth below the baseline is -24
